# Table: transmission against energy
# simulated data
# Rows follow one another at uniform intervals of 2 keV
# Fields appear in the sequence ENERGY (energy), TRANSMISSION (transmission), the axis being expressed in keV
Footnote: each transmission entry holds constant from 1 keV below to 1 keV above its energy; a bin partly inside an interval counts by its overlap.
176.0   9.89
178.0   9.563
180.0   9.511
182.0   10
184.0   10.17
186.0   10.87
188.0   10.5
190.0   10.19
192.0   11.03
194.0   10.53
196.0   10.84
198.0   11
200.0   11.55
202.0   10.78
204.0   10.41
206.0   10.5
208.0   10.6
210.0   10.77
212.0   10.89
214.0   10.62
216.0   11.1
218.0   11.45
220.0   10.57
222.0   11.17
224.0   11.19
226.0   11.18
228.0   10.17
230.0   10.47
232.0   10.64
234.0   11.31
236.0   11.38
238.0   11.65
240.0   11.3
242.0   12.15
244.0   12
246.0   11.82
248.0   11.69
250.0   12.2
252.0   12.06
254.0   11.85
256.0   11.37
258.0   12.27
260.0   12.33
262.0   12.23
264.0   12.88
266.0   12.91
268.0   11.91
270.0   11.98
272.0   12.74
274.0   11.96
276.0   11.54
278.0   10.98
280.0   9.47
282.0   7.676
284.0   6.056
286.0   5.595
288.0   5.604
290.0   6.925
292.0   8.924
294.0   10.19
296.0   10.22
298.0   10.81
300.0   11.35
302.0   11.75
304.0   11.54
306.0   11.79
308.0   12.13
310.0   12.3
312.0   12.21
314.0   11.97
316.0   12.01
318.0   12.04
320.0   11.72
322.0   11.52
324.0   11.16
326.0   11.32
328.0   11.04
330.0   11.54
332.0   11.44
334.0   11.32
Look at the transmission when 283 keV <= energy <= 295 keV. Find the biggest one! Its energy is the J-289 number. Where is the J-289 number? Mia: 294.0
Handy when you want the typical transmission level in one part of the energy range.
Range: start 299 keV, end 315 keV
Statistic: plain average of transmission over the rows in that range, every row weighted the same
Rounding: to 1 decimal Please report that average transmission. 11.9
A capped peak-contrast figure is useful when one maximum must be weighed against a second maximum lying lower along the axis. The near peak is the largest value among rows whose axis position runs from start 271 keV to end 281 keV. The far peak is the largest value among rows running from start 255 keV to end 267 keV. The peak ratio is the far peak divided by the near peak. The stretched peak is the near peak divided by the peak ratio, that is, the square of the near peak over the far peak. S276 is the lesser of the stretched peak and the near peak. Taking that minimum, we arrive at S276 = 12.6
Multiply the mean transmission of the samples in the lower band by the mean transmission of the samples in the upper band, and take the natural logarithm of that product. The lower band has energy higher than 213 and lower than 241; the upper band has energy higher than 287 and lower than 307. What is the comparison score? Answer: 4.69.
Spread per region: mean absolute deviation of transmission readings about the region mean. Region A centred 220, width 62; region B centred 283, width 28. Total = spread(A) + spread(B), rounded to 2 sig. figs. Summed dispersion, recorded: 2.6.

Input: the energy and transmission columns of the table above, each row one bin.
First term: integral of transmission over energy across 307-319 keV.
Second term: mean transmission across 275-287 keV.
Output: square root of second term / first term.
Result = 0.24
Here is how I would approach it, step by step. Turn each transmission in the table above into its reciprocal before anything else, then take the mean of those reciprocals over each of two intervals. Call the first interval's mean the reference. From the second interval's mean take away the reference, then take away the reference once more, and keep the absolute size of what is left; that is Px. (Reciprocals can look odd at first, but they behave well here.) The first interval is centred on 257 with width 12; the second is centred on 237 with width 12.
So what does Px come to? 0.079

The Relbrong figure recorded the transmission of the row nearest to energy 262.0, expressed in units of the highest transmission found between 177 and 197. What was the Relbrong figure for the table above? 1.11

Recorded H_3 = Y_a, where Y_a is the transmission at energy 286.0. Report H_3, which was 5.595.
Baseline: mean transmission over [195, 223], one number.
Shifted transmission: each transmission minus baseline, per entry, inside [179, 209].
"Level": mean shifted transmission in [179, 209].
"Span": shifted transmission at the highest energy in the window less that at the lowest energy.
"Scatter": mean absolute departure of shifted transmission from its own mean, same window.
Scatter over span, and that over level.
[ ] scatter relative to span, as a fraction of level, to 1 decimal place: -1.1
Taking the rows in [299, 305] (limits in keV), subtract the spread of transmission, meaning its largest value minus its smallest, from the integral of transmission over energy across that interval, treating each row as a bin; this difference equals 69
